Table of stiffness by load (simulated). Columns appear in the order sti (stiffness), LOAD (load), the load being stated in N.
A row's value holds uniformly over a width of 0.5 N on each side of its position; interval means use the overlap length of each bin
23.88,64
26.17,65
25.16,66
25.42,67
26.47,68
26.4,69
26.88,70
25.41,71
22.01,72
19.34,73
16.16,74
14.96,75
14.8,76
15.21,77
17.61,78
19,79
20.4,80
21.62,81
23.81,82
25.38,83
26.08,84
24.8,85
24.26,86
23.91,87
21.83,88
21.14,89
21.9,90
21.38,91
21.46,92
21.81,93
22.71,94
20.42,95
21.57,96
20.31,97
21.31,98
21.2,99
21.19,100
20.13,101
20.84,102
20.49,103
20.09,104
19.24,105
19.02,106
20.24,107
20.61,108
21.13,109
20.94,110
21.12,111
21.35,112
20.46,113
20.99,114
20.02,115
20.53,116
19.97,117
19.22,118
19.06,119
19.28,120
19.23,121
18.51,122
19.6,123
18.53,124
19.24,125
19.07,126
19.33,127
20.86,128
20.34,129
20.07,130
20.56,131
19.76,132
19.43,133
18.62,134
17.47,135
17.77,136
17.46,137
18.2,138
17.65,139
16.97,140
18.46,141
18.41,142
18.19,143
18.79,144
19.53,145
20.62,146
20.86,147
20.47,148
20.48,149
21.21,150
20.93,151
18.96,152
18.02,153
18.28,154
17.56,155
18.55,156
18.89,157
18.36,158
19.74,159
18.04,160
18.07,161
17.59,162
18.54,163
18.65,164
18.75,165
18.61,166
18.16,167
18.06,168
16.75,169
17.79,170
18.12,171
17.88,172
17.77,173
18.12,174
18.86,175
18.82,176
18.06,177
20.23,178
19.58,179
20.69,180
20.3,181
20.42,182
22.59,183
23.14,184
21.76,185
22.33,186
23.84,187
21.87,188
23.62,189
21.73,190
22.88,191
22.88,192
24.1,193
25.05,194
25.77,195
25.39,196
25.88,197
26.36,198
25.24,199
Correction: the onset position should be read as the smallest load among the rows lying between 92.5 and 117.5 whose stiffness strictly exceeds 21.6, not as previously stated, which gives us 93 N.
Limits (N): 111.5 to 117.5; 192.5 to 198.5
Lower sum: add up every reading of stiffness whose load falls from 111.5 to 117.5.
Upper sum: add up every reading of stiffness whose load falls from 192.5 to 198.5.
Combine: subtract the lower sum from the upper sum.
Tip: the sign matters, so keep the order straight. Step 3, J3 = 29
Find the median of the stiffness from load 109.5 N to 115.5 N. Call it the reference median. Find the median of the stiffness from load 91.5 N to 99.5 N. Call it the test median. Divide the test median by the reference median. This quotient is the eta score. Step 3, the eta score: 1.02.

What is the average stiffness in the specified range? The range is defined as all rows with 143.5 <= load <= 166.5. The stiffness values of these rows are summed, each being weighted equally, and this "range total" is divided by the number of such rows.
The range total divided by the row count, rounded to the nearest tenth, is 19.1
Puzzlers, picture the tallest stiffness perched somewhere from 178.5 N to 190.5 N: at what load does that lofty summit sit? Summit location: 187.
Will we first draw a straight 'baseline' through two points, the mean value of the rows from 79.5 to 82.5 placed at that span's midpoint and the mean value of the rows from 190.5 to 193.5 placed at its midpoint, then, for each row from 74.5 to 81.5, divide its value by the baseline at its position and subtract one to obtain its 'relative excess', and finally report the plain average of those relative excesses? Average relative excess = -0.19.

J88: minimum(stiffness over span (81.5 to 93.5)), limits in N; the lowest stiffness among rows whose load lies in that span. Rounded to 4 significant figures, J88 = 21.14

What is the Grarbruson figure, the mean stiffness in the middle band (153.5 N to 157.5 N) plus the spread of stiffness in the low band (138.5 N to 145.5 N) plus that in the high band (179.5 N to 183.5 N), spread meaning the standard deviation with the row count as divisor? 20.0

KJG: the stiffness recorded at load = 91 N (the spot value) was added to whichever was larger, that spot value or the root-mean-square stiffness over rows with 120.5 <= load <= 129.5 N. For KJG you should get 43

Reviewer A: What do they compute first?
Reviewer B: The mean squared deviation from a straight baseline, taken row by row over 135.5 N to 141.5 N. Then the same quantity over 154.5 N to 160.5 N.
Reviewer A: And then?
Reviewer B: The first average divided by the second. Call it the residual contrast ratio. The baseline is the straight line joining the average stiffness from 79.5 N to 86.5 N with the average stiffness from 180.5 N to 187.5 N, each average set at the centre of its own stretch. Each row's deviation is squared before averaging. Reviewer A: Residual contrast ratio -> 1.6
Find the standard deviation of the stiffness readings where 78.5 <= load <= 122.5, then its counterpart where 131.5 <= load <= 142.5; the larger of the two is 1.7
